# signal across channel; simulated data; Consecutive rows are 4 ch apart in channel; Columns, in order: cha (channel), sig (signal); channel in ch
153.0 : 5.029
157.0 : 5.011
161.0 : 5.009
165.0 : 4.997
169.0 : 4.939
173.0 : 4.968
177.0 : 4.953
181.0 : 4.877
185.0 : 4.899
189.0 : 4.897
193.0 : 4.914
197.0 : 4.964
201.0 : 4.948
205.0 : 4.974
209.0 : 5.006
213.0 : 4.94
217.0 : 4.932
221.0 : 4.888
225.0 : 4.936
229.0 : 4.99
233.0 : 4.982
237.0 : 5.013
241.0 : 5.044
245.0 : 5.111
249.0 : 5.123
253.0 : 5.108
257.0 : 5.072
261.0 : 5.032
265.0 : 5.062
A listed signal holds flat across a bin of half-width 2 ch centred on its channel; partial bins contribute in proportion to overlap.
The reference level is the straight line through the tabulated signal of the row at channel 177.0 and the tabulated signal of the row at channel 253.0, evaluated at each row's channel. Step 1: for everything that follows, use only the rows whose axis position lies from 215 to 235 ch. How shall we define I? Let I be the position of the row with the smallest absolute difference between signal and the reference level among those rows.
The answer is 229.0 ch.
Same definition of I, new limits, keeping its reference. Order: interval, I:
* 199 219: 209.0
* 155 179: 177.0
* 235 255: 253.0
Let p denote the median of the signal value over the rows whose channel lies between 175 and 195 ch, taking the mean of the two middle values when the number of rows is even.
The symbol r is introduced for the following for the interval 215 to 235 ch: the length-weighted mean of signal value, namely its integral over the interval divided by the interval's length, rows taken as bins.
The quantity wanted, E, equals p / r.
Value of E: 0.99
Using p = 4.90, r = 4.95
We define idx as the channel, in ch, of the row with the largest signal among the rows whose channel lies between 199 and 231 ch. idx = 209.0 ch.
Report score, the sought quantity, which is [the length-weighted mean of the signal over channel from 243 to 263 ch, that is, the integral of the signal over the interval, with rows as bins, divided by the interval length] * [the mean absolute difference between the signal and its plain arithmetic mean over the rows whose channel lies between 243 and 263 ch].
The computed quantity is 0.15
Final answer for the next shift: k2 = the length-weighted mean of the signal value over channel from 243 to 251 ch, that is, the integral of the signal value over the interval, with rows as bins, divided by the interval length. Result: 5.12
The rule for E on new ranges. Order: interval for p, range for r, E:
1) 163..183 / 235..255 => 0.98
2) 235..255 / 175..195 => 1.04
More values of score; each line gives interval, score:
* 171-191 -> 0.16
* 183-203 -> 0.12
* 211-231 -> 0.11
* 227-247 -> 0.20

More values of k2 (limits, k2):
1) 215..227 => 4.92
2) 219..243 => 4.98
